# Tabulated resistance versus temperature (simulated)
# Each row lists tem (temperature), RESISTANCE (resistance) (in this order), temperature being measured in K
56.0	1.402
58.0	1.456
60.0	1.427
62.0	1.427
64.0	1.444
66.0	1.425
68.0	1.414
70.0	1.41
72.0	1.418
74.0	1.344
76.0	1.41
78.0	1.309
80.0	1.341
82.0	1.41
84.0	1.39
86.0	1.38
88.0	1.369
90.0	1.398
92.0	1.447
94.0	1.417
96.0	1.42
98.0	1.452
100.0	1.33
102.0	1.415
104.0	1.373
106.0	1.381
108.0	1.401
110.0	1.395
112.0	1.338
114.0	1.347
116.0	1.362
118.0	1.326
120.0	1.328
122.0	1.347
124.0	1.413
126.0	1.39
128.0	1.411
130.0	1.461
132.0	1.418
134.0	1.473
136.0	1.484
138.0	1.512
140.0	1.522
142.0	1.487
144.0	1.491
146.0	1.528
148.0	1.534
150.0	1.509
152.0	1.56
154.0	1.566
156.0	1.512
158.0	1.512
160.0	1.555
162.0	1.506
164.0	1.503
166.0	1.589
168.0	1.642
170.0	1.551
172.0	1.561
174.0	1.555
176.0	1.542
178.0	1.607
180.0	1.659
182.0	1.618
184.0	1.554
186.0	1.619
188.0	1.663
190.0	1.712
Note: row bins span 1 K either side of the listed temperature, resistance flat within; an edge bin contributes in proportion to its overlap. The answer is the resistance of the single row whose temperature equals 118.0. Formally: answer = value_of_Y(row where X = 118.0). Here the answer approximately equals 1.326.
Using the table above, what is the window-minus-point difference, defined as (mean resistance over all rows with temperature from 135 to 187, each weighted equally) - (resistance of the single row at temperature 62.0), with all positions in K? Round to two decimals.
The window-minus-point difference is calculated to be 0.12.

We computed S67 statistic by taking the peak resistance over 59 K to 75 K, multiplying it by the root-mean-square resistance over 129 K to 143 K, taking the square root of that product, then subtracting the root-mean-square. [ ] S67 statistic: -0.02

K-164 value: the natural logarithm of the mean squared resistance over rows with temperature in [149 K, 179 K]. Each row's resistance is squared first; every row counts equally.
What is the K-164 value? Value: 0.88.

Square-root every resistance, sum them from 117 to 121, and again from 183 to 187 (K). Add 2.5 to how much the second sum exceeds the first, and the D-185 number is 3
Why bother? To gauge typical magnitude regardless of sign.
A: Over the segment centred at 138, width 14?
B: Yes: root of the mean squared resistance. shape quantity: 1.48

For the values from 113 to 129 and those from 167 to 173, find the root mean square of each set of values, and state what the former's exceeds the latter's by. -0.22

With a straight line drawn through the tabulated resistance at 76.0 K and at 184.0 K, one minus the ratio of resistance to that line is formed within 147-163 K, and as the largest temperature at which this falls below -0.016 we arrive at 160.0 K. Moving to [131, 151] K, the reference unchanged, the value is 148.0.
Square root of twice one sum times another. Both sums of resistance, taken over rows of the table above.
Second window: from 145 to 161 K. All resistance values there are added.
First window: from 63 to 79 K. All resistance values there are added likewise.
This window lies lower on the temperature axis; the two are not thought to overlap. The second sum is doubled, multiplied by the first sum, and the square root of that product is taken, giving 16.6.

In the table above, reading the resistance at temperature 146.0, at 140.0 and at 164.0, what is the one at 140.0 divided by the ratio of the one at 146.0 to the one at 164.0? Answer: 1.50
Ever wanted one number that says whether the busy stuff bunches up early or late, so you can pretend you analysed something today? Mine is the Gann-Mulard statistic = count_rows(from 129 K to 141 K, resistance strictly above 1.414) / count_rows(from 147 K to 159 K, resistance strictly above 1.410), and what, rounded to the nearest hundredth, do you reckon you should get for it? 1.00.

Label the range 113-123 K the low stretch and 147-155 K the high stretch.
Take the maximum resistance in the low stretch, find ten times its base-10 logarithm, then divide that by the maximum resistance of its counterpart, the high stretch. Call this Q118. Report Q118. 0.86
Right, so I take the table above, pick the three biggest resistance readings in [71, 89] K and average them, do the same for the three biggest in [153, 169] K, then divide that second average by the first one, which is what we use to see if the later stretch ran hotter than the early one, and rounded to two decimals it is 1.13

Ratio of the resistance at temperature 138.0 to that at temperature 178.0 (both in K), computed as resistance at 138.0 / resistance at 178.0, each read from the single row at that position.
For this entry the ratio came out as 0.94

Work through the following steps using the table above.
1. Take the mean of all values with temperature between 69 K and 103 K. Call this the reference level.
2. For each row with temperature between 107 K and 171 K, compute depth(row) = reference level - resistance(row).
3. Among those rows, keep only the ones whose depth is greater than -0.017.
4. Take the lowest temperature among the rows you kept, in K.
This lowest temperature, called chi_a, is 108.0 K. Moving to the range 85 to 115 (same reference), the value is 86.0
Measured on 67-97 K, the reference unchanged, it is 74.0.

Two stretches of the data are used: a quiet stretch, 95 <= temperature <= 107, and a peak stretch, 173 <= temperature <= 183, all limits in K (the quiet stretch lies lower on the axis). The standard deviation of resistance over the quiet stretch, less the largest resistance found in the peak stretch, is -1.62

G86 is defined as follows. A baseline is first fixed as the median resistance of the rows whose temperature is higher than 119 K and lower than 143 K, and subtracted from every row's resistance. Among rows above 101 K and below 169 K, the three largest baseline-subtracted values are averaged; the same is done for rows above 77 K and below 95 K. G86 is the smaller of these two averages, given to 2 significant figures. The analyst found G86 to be -0.015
